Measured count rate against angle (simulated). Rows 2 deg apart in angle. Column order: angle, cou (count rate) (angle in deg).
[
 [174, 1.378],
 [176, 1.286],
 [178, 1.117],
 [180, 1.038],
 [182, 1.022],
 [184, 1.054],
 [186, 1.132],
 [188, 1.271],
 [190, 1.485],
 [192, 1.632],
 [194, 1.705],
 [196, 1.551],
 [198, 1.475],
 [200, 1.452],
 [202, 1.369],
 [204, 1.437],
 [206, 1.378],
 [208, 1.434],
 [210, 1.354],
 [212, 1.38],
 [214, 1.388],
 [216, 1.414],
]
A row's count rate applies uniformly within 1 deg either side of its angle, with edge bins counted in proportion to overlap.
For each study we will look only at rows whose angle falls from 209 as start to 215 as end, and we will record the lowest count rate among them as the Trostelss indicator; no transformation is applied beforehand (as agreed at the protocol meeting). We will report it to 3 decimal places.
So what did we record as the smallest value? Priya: 1.354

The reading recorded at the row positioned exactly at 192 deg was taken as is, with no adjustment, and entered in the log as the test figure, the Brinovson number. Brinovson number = 1.632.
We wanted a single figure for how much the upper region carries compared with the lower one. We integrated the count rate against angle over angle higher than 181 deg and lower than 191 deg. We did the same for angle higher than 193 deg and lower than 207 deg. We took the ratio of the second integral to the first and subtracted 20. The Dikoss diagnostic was -18.3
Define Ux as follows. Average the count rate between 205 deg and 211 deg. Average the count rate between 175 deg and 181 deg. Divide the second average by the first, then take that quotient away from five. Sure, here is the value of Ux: 4.17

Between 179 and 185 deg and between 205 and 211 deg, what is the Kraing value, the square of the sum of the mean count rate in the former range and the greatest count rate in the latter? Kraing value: 6.1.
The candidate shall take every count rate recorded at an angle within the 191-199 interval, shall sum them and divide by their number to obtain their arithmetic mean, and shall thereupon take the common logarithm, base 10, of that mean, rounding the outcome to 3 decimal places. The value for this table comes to 0.202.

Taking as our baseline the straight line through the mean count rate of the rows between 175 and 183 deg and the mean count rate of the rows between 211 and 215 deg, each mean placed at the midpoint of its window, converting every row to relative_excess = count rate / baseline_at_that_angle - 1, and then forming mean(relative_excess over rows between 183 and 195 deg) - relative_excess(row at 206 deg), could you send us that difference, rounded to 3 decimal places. 0.114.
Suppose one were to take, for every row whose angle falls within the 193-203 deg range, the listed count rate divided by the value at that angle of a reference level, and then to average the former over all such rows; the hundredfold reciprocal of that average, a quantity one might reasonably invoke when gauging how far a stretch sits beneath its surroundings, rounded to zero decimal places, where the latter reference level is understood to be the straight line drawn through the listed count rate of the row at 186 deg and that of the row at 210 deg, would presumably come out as 82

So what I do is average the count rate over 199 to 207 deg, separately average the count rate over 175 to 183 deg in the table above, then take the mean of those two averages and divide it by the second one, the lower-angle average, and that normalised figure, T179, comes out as 1.13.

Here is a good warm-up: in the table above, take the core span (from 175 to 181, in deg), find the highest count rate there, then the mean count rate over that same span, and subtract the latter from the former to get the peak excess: 0.14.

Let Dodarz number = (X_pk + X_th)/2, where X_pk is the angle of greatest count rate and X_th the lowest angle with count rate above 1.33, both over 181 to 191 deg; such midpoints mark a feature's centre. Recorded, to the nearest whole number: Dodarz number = 190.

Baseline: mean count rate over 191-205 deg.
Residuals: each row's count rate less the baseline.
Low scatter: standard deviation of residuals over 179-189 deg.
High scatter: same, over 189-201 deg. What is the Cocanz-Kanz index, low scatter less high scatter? 0.00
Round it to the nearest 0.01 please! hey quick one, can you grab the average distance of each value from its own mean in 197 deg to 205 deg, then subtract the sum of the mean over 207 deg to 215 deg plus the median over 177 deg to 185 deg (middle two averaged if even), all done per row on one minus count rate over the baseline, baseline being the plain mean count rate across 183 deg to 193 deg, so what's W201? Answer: -0.12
